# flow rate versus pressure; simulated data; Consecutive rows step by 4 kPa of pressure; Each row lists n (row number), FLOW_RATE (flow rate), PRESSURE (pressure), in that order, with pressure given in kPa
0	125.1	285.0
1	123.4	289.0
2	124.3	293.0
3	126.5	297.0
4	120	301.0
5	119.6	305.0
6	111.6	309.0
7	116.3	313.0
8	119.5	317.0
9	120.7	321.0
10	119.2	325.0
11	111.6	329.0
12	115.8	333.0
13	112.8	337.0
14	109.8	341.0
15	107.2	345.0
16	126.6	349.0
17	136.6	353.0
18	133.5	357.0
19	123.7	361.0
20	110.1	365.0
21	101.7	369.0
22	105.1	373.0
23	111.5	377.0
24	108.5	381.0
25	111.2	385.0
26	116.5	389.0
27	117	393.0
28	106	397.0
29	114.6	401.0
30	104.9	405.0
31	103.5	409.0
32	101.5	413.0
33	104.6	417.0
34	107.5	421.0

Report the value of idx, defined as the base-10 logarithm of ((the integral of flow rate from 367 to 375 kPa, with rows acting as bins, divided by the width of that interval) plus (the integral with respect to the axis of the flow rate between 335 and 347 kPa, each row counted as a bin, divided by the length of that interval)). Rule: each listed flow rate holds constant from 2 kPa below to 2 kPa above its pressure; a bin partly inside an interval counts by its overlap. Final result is 2.33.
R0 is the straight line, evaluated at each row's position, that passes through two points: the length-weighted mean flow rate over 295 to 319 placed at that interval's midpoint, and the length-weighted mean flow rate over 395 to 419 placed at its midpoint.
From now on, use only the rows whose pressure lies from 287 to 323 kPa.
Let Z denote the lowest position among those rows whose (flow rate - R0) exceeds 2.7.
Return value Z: 293.0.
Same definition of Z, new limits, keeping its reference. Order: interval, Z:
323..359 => 349.0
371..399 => 389.0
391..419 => 393.0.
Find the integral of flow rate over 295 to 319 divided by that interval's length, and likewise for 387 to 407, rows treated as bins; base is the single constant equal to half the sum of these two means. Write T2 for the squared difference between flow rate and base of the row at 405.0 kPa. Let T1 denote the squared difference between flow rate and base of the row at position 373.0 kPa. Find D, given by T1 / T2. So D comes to 1.0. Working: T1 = 105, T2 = 109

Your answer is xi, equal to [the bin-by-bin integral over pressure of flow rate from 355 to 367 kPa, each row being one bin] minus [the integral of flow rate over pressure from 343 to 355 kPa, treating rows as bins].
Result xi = -12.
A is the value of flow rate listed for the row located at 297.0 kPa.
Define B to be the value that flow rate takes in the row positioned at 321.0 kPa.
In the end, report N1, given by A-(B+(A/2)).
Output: -57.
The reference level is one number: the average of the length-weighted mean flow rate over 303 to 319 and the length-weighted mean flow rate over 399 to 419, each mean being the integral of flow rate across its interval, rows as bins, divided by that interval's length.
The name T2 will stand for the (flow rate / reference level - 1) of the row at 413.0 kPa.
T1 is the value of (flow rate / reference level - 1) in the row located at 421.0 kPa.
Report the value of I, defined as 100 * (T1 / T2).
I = 39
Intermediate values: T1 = -0.03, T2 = -0.09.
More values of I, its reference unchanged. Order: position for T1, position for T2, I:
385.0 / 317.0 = -1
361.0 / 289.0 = 102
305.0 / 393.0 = 145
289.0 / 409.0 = -156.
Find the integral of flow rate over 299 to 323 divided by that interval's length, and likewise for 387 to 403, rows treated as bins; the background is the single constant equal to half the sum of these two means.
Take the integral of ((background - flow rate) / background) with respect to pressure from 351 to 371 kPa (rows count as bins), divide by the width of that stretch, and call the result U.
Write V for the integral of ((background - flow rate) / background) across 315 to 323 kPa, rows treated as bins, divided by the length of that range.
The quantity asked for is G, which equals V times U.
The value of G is 0.0018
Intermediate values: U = -0.05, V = -0.038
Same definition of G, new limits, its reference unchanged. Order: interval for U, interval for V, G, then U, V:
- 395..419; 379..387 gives 0.0043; 0.09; 0.051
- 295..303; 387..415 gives -0.0037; -0.06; 0.057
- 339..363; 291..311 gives 0.0025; -0.06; -0.040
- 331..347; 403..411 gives 0.0037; 0.04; 0.100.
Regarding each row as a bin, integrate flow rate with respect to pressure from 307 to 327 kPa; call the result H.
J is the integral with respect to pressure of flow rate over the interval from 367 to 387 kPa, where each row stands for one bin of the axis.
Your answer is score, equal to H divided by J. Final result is 1.09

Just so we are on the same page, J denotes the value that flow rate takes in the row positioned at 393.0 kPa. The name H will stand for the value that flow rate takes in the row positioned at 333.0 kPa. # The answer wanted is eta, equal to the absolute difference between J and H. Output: 1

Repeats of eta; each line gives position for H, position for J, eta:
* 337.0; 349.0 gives 14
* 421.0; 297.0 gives 19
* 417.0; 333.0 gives 11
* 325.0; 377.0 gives 8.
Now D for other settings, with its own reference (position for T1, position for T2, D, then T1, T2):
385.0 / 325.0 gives 1.2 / 17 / 15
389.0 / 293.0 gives 0.0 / 1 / 80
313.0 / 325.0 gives 0.1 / 1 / 15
